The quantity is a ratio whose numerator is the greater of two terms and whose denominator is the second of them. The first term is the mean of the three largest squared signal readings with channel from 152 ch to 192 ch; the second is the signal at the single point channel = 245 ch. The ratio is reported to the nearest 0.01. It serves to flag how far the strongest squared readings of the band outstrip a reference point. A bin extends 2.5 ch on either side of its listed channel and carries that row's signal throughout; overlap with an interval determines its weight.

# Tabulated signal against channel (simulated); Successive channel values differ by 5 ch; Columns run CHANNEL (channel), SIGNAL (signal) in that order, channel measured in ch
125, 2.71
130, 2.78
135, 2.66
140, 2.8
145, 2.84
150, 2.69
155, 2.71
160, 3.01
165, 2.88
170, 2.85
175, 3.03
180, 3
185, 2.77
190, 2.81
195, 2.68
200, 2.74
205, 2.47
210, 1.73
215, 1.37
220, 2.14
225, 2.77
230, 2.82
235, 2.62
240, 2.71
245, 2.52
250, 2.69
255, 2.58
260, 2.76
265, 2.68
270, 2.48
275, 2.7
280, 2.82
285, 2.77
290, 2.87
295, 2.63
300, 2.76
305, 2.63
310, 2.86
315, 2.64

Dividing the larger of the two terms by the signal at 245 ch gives 3.60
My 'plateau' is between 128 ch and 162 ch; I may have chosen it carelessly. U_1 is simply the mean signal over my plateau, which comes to 2.78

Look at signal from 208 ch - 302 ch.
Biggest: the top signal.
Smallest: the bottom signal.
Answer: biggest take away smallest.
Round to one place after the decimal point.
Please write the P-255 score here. 1.5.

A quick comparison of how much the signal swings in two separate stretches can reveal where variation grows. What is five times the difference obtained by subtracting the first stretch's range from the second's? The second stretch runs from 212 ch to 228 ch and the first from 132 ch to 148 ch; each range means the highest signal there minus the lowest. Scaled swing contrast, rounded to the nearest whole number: 6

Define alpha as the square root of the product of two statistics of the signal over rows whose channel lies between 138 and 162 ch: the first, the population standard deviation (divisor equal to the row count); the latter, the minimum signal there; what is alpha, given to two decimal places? 0.55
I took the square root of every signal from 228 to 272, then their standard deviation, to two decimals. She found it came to 0.03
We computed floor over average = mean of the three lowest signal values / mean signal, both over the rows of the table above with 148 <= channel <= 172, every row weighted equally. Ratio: 0.972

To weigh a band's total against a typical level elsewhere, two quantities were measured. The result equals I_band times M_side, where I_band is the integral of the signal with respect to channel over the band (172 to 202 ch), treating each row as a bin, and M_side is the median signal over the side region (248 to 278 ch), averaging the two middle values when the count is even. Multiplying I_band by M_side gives 229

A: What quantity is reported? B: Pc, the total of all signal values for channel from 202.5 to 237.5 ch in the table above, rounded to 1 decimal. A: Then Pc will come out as 15.9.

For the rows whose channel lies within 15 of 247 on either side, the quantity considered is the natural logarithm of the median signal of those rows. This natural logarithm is 0.98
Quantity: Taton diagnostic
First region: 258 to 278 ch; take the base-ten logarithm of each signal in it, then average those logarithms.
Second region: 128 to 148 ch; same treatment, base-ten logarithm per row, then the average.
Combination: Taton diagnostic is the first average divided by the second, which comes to 0.96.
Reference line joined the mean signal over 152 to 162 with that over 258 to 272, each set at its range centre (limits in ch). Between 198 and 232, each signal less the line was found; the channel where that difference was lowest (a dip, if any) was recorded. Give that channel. 215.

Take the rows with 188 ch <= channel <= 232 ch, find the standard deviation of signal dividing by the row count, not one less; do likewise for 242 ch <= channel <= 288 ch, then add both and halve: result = 0.31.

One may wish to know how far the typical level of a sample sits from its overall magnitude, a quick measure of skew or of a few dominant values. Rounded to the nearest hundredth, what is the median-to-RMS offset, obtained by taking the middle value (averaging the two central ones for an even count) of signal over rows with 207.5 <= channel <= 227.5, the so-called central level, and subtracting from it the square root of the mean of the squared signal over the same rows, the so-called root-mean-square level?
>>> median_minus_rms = -0.13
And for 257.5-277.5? 0.03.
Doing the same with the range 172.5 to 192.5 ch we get 0.00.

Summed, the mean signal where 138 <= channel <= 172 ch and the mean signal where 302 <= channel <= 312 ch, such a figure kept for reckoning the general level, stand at 5.57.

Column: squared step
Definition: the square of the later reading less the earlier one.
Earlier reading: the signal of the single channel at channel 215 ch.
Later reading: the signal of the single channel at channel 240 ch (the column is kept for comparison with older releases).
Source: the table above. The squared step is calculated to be 1.80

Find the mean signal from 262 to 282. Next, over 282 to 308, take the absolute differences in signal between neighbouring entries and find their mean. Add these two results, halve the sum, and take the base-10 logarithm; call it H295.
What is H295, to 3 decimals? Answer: 0.149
